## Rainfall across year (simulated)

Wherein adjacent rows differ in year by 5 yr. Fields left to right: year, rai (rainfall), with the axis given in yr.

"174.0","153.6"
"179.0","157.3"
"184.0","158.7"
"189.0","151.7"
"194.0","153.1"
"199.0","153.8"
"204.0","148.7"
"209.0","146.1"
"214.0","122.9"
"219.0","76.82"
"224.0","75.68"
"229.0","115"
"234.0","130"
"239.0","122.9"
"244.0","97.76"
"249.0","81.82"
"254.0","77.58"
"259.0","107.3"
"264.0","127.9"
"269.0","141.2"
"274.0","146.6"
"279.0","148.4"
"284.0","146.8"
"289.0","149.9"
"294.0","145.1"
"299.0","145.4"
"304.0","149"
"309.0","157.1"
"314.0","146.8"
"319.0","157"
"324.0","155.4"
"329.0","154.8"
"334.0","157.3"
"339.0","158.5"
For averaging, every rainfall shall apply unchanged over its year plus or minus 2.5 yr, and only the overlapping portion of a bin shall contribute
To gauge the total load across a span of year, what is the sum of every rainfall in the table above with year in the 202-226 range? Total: 570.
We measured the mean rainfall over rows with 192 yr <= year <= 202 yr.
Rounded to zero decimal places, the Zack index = 153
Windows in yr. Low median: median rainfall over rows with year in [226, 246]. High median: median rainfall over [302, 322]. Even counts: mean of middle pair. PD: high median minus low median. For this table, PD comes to 34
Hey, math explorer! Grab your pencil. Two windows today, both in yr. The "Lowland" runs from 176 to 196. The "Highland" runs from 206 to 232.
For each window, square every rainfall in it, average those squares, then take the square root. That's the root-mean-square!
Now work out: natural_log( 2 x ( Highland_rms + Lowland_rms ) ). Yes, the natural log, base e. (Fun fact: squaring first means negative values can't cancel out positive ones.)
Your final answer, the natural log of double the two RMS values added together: 6.28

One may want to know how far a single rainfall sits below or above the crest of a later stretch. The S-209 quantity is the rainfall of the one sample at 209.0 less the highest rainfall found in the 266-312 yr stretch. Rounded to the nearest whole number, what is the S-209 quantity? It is -11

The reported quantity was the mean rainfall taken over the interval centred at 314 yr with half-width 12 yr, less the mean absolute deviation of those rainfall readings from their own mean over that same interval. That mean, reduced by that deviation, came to 149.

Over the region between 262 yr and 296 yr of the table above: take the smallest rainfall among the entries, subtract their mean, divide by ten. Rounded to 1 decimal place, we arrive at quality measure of -1.6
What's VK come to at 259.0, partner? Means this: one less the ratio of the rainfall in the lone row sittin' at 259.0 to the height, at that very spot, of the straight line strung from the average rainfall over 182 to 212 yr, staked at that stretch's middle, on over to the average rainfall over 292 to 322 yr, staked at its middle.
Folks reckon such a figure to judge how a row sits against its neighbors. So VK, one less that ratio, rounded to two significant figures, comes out 0.29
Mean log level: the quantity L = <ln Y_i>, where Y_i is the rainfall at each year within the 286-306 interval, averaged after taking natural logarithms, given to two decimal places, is 4.99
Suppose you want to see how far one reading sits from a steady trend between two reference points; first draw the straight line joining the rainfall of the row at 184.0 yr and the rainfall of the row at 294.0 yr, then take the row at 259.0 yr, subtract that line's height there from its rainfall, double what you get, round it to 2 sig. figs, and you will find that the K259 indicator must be -84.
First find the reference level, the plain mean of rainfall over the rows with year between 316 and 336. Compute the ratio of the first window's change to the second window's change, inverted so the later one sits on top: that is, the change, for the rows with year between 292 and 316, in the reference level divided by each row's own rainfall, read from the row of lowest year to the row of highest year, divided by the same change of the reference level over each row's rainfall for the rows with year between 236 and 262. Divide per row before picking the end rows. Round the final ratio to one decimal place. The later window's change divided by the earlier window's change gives -0.1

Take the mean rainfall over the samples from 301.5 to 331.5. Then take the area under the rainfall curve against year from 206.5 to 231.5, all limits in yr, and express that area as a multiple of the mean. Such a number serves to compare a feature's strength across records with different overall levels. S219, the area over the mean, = 17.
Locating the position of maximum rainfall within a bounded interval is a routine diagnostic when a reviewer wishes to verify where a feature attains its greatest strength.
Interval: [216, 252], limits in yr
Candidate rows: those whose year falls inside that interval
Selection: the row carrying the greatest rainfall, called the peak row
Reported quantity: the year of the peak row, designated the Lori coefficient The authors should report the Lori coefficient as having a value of 234.0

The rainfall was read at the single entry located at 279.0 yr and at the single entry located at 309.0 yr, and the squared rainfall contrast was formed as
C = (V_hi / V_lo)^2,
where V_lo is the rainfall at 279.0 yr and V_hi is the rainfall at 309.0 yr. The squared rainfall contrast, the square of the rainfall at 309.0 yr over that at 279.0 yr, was 1.12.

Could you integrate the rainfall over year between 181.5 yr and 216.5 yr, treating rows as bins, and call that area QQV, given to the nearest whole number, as 5175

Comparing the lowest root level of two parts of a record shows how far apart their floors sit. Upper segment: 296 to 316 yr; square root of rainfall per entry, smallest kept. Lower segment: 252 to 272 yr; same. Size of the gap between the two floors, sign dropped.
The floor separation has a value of 3.3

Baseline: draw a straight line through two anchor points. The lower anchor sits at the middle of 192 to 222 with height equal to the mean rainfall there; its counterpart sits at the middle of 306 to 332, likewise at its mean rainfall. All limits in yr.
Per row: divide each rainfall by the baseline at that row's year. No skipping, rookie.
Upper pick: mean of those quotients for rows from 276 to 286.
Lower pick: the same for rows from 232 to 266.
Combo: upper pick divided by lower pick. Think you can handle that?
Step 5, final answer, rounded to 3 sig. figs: 1.33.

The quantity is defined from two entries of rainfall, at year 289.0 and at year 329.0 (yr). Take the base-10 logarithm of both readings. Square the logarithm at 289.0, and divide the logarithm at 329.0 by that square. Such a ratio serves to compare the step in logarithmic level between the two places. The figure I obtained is 0.463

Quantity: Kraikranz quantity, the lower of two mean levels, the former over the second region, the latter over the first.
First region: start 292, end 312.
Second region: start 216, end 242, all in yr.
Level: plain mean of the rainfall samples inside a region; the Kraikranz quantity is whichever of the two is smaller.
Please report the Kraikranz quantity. 104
